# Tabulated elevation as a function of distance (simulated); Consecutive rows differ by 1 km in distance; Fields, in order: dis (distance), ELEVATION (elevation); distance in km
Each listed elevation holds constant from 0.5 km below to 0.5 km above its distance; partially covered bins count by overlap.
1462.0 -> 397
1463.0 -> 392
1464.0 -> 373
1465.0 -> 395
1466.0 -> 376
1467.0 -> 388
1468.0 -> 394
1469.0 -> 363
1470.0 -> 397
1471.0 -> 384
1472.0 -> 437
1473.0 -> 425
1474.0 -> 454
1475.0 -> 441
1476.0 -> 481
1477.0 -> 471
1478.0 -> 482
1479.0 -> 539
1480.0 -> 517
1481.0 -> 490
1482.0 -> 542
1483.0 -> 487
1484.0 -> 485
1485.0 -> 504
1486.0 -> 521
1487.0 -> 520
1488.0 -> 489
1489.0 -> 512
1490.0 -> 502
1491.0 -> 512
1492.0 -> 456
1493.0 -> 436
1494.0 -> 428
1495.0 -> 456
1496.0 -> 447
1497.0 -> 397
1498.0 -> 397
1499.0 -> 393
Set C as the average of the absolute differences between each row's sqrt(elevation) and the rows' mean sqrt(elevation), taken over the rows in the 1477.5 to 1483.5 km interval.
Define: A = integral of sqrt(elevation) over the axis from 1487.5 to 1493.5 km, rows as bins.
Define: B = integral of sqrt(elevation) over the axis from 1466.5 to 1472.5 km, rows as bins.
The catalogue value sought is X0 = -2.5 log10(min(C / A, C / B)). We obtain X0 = 6.0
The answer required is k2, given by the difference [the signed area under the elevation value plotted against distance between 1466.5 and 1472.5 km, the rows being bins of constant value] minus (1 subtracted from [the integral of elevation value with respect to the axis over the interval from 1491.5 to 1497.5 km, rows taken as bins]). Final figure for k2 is -256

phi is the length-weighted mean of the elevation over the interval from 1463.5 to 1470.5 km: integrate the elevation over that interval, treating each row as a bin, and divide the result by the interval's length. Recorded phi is 384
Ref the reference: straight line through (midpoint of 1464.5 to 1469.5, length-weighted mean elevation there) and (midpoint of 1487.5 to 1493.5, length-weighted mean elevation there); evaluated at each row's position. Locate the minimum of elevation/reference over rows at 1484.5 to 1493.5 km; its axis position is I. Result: 1493.0 km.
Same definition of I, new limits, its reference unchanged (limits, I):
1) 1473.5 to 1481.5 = 1475.0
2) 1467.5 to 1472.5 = 1469.0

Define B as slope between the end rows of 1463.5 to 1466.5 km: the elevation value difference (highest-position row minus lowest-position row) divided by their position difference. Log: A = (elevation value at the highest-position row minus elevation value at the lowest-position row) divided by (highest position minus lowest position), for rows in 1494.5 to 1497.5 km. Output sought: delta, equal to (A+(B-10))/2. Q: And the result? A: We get -19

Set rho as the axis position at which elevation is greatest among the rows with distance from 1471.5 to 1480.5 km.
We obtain 1479.0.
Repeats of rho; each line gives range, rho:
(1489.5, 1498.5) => 1491.0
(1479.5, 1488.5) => 1482.0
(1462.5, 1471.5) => 1470.0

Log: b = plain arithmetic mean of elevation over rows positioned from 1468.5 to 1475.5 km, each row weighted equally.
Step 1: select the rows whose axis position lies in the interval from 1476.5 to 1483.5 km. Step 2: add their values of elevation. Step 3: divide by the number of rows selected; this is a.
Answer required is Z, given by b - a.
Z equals -90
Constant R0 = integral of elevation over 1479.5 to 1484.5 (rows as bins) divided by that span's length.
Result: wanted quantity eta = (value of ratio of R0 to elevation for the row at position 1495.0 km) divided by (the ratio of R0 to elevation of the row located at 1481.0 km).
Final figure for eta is 1.07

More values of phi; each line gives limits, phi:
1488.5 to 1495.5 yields 472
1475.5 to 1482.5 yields 503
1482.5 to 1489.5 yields 503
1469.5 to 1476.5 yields 431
